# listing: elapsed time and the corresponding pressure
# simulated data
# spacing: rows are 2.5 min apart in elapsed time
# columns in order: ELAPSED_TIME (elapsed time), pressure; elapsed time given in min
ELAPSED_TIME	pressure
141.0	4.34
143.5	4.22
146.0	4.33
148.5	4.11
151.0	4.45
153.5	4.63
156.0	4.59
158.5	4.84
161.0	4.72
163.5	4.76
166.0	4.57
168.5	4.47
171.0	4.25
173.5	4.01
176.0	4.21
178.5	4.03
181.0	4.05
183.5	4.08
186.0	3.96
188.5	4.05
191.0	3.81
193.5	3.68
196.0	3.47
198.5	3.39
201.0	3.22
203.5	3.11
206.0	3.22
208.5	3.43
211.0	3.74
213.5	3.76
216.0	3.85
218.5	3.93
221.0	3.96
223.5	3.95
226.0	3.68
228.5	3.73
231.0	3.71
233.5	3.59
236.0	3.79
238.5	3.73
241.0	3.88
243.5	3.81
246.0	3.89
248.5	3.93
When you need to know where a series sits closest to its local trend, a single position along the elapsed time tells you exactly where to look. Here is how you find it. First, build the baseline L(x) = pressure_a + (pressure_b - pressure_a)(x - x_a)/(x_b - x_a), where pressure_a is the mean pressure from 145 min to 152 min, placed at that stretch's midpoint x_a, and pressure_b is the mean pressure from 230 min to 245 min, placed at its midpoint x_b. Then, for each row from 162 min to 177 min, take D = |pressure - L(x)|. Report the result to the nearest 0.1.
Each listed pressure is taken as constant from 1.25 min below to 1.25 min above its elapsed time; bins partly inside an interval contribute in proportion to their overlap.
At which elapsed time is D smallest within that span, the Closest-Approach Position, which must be 176.0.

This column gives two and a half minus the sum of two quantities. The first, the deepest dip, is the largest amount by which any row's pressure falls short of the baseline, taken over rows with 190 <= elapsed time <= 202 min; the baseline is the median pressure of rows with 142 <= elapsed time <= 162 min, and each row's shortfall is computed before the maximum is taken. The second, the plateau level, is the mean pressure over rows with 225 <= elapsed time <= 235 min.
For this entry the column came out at -2.48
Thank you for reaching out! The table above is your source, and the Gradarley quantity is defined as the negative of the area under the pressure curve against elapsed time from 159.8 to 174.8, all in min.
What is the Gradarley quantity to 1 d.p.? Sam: -66.9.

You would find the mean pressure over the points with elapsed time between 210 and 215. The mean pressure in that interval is 3.8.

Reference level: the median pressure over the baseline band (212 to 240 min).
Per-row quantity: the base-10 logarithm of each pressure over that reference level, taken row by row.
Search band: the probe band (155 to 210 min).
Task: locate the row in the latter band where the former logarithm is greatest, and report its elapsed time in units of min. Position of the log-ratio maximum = 158.5 min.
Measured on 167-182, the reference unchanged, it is 168.5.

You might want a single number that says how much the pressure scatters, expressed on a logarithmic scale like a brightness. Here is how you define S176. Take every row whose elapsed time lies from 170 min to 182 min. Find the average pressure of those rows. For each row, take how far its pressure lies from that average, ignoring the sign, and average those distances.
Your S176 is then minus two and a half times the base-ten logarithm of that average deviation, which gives 2.54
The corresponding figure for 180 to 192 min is 2.69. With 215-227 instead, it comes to 2.65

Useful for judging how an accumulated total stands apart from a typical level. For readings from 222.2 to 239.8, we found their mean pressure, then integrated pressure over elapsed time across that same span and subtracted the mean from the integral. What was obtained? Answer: 62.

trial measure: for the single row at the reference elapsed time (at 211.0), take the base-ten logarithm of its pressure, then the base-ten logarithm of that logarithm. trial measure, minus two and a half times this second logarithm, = 0.60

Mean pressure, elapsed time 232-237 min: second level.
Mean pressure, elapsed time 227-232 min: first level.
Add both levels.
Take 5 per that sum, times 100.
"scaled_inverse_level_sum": 67.5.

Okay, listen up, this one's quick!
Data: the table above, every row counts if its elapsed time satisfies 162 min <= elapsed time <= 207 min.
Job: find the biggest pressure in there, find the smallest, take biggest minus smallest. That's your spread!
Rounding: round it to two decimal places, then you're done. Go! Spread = 1.65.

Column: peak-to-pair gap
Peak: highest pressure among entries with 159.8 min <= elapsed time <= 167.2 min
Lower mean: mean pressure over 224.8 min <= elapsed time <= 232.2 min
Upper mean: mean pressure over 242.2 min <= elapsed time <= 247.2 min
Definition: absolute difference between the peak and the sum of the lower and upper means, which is 2.80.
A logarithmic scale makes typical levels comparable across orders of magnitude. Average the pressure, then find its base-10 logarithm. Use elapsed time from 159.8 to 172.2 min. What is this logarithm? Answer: 0.658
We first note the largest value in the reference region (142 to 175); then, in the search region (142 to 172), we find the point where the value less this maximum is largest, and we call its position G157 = 158.5 min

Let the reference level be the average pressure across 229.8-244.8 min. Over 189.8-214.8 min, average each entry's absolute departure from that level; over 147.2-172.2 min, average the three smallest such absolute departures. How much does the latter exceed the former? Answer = 0.24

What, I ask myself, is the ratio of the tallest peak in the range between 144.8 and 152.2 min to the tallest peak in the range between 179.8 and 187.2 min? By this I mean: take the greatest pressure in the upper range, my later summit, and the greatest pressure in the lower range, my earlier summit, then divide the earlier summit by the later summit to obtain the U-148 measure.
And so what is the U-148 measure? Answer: 1.09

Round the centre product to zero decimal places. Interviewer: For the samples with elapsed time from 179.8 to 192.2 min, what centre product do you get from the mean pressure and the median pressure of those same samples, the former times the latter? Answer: 16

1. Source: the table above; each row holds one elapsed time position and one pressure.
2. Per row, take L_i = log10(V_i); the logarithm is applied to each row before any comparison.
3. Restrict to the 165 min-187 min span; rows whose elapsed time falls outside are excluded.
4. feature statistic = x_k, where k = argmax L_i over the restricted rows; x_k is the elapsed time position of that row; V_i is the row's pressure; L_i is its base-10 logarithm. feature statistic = 166.0 min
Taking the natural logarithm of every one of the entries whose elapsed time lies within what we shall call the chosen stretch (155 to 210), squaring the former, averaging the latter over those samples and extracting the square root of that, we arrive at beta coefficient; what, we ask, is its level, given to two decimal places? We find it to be 1.38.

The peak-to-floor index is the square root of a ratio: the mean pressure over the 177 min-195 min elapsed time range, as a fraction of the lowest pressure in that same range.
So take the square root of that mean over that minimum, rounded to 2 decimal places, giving 1.04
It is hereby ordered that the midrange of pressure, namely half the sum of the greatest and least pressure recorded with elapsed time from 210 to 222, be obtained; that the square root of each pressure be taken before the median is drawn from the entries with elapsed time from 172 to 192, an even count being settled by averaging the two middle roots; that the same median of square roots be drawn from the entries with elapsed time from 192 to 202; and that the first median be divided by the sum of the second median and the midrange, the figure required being 0.353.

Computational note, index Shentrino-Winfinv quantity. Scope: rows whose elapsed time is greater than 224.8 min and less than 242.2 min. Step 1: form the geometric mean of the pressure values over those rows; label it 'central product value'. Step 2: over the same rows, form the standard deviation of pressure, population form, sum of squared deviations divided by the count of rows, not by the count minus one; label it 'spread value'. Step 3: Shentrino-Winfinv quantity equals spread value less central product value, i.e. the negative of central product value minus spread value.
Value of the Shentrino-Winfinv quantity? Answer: -3.6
